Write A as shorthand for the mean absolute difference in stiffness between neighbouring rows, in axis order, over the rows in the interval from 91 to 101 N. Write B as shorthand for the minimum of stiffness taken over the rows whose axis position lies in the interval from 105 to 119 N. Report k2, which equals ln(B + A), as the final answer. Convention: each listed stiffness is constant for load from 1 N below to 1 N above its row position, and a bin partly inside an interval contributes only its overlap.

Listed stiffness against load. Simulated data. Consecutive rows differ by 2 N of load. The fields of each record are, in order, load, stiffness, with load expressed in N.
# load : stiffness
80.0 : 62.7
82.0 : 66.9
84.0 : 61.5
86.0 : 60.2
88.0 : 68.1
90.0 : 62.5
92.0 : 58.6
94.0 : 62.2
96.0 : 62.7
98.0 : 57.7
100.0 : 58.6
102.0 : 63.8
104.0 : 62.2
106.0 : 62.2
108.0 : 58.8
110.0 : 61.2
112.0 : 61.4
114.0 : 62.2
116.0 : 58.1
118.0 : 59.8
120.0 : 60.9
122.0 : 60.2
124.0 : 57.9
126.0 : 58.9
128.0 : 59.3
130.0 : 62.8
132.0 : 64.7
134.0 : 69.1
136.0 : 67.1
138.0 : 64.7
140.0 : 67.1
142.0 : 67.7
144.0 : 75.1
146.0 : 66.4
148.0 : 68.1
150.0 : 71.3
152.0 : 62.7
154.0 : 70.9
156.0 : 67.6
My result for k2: 4.10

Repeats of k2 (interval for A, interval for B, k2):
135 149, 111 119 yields 4.13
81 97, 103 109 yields 4.14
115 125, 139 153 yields 4.16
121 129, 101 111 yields 4.09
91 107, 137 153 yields 4.18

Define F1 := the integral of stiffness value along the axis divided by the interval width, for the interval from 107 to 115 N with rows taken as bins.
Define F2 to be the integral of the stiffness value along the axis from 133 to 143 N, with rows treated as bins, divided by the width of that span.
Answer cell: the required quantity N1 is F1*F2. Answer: 4089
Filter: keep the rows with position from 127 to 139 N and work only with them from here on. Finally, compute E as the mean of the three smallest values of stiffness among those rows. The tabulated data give 62.3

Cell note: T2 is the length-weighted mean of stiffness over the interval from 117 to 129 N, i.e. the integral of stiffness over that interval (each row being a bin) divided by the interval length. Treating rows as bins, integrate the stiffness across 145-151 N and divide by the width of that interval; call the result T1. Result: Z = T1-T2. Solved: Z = 9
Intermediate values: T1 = 69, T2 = 59.5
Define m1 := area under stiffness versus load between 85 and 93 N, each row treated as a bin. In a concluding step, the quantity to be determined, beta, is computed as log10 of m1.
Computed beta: 2.70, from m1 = 499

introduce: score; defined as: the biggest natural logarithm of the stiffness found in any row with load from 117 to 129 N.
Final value 4.109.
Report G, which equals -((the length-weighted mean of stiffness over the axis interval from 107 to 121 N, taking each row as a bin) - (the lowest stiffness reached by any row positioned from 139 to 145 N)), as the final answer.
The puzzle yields 7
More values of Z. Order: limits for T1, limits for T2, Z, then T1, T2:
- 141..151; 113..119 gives 10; 70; 60.0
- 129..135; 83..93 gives 3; 66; 62.2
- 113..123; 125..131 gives 0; 60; 60.3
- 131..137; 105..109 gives 6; 67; 60.5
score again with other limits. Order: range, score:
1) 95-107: 4.156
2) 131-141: 4.236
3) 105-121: 4.130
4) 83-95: 4.221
